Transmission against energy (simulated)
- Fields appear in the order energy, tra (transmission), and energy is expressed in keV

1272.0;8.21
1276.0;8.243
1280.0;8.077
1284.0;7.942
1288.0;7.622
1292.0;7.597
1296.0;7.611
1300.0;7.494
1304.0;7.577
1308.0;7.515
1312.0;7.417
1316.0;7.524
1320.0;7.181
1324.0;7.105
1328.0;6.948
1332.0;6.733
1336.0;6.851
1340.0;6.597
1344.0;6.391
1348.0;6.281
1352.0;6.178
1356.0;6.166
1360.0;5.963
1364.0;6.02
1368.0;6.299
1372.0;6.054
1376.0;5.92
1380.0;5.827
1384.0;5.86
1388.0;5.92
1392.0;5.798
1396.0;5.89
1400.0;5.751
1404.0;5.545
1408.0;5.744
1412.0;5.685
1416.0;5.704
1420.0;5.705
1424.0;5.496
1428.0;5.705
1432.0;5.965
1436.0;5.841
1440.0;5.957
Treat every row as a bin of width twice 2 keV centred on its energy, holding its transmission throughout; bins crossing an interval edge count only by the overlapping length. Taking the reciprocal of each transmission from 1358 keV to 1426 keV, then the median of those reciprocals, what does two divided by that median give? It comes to 11.7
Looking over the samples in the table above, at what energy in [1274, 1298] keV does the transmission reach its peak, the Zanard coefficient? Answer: 1276.0 keV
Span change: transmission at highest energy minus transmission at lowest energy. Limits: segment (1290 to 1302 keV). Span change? -0.10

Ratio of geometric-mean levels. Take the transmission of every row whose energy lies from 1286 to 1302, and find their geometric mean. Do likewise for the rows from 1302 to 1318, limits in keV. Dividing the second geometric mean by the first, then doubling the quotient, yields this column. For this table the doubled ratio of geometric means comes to 1.98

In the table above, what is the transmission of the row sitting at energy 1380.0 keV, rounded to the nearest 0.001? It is 5.827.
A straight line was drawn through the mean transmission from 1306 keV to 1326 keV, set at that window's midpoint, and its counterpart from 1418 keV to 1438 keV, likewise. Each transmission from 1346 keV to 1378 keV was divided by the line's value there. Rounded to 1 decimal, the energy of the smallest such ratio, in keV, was 1360.0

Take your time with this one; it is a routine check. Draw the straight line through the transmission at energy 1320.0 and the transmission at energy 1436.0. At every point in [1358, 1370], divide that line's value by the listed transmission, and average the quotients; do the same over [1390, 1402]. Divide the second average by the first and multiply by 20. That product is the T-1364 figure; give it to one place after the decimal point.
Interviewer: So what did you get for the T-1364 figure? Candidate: 19.8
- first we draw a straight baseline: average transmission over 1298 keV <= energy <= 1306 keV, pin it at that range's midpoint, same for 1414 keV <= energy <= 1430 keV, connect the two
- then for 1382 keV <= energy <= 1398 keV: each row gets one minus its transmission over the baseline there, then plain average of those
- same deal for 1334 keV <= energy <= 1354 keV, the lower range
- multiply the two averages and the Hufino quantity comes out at 0.0028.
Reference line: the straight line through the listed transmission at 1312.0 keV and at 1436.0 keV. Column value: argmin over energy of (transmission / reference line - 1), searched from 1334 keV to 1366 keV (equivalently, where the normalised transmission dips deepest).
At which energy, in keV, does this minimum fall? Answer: 1360.0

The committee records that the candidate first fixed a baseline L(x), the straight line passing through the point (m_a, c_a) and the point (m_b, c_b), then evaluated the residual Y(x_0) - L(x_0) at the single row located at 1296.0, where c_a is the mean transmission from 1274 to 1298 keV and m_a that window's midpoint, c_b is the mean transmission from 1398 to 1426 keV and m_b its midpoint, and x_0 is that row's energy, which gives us -0.064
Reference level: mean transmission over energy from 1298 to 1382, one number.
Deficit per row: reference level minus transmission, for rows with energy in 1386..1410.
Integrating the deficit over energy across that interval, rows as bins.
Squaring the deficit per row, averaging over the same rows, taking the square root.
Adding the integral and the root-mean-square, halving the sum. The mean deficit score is 11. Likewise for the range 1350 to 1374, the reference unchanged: 7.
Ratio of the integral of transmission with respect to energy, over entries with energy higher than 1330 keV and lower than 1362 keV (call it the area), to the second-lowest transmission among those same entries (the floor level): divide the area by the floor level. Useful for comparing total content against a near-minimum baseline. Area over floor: 33.2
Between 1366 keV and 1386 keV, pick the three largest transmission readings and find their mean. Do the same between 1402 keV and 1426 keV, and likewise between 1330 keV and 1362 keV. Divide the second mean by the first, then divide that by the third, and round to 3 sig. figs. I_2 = 0.140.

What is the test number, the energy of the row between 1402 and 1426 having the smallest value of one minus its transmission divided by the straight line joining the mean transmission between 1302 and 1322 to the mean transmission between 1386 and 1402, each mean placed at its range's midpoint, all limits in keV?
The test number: 1420.0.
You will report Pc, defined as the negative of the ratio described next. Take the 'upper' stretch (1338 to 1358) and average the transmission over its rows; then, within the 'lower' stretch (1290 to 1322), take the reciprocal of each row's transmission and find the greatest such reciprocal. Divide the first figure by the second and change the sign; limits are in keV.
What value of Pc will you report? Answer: -45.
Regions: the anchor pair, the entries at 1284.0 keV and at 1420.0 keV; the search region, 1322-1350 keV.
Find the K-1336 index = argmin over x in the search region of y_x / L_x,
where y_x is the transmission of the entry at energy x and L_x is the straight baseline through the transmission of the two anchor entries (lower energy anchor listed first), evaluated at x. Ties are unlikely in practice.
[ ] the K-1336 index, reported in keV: 1348.0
